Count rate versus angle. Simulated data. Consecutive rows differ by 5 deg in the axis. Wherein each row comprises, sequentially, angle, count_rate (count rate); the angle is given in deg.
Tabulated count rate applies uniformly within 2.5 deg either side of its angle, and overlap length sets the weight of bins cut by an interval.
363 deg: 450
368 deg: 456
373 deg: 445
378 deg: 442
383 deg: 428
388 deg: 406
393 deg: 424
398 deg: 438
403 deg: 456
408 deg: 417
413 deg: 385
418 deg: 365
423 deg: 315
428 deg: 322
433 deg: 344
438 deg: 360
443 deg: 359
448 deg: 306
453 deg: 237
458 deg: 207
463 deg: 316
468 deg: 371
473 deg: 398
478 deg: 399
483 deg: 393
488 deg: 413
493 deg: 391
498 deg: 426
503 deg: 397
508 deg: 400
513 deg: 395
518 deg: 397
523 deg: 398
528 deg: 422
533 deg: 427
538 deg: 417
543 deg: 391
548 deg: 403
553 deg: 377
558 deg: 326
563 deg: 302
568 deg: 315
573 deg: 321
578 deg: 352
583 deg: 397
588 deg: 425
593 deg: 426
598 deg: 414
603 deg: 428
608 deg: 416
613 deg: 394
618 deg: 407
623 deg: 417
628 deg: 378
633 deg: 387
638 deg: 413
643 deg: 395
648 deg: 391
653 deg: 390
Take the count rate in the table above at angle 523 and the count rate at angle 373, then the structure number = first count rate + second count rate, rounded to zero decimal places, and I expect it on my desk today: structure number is 843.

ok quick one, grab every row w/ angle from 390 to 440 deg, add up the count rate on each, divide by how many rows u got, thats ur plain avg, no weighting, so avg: 383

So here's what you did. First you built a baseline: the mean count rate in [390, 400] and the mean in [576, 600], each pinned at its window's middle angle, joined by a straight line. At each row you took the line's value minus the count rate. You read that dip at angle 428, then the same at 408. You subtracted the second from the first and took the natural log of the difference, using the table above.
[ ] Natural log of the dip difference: 4.5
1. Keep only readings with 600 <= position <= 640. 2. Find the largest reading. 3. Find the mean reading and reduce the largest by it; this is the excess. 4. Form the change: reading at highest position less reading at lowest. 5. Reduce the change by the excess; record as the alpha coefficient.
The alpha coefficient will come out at -38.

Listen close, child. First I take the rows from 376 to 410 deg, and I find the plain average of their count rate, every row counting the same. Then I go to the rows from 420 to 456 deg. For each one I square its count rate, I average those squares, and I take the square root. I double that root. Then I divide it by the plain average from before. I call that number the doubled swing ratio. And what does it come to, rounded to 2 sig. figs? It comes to 1.5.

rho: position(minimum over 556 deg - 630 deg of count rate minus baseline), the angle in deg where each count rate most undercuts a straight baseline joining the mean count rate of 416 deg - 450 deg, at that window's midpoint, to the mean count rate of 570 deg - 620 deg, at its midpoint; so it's 563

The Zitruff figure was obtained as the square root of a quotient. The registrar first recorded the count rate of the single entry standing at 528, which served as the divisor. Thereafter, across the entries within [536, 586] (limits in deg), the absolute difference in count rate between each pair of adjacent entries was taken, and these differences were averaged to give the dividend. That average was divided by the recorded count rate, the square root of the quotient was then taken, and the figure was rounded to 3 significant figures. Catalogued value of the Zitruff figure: 0.248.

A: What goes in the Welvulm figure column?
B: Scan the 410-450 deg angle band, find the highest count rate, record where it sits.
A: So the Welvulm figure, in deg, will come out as 413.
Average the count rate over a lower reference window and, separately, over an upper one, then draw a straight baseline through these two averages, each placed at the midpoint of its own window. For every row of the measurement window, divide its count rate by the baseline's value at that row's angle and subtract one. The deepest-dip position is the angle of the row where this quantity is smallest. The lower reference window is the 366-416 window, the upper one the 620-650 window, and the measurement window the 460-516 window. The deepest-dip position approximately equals 463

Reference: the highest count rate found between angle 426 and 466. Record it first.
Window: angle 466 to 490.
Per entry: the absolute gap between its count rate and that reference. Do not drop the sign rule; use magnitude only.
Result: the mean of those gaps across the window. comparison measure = 35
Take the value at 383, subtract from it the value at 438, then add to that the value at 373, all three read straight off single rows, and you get 513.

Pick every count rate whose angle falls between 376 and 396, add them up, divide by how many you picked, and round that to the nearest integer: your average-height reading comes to 425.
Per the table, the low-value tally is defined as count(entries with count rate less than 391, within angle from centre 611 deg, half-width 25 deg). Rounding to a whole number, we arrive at 2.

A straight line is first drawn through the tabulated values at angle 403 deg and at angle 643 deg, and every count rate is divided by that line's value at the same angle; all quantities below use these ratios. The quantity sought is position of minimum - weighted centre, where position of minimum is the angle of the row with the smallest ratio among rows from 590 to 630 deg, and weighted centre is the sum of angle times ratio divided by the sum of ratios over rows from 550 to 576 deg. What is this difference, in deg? 65.3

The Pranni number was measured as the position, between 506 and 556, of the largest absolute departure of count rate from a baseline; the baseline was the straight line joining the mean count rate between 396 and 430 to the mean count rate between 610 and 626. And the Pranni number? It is 533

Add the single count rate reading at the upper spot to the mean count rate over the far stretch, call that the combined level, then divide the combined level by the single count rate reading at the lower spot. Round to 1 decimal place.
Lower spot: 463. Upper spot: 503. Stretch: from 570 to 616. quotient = 2.5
